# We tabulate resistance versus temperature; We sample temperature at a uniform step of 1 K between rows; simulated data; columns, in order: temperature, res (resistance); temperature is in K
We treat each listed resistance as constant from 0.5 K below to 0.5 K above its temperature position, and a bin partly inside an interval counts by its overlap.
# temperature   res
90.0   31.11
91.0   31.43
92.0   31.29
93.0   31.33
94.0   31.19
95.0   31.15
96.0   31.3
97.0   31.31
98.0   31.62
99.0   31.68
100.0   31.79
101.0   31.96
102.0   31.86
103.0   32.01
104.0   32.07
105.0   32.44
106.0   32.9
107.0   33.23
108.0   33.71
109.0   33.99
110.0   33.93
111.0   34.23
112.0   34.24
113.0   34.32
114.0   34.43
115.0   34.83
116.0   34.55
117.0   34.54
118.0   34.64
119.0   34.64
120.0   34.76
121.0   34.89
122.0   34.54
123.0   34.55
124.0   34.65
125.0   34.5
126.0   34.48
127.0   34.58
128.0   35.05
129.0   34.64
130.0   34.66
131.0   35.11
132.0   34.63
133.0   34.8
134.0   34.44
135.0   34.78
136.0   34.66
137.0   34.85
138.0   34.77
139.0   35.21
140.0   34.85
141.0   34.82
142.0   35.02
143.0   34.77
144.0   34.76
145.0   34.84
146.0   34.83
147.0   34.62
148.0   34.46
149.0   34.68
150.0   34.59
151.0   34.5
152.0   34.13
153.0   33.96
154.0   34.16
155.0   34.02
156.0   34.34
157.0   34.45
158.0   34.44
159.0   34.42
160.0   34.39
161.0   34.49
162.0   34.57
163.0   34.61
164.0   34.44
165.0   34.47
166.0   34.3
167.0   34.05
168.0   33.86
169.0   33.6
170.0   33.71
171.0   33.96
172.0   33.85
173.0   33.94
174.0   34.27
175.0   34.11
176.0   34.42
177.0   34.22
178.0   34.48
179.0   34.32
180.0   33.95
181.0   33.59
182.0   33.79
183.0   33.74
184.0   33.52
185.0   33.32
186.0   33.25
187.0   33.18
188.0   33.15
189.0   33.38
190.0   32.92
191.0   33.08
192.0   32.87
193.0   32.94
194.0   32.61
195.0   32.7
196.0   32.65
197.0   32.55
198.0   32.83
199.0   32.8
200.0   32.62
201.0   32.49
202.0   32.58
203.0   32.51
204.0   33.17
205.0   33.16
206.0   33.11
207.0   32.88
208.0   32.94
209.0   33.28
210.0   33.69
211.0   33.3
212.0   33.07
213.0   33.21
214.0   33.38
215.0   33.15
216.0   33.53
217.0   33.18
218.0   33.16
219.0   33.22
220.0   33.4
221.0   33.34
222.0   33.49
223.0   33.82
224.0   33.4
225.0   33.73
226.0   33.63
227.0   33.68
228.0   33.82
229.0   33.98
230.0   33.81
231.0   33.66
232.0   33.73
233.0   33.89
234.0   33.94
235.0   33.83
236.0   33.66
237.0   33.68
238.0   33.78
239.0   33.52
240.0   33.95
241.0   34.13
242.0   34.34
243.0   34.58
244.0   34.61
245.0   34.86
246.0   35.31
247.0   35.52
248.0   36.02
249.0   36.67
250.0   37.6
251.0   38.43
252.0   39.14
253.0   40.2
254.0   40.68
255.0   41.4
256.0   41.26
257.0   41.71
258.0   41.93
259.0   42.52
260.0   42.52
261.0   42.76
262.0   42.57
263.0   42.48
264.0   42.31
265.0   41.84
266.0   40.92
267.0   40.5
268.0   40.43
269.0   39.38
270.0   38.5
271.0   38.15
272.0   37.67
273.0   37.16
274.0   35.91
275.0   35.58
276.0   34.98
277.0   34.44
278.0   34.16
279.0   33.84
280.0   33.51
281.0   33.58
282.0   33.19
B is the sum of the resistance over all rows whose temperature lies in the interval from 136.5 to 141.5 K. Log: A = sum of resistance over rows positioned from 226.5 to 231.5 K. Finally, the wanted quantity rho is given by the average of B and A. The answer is 172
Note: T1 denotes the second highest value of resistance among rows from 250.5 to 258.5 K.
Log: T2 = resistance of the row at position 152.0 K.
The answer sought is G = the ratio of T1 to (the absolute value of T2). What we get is 1.22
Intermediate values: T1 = 41.71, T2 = 34.13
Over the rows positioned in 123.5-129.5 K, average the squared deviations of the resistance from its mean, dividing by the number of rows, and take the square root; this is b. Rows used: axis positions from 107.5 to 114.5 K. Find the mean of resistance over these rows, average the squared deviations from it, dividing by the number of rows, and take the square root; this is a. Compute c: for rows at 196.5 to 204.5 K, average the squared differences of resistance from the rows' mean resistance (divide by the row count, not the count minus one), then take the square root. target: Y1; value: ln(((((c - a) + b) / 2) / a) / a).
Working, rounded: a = 0.234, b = 0.19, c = 0.215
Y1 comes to 0.4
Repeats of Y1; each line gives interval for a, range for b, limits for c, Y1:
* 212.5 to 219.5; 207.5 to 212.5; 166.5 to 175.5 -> 2.2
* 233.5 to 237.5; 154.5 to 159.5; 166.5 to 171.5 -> 2.1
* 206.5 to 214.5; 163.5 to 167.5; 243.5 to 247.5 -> 0.9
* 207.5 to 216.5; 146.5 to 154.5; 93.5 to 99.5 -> 0.9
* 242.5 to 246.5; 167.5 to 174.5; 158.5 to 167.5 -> -1.0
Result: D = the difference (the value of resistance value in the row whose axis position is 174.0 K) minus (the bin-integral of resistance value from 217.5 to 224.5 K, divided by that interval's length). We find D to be 1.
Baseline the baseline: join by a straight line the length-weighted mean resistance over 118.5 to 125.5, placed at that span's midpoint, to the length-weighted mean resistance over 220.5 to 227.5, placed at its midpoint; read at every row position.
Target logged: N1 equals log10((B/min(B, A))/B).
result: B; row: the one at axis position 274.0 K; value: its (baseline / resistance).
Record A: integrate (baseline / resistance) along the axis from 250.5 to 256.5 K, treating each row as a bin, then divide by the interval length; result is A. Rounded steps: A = 0.83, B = 0.92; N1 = 0.082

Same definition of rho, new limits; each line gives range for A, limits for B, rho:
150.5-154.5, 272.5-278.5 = 174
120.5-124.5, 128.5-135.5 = 191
